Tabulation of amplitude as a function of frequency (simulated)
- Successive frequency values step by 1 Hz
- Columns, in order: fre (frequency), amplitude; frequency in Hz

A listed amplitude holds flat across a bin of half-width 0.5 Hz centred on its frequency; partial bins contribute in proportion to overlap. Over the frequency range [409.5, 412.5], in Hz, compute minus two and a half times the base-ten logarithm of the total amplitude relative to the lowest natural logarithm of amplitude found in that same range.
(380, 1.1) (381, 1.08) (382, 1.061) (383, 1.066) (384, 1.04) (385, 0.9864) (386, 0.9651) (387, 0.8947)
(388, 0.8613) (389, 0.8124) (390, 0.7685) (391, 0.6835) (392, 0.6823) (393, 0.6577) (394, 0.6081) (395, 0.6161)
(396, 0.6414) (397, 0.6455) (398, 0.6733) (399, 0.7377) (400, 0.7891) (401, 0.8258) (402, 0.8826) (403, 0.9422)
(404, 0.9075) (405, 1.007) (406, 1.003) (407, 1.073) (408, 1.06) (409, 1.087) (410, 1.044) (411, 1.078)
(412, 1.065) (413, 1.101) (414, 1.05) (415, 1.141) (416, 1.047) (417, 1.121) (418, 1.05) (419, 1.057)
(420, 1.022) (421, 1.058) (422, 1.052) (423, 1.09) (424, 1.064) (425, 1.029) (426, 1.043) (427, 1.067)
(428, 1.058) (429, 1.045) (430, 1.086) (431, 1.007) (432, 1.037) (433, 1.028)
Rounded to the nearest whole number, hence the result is -5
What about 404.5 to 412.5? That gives -9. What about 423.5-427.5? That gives -5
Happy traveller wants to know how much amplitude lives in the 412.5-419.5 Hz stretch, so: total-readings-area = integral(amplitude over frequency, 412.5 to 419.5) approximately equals 7.6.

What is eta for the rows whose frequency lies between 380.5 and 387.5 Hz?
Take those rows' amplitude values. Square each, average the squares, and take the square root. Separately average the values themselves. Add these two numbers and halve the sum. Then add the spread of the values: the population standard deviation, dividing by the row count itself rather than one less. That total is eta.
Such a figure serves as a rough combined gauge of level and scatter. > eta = 1.08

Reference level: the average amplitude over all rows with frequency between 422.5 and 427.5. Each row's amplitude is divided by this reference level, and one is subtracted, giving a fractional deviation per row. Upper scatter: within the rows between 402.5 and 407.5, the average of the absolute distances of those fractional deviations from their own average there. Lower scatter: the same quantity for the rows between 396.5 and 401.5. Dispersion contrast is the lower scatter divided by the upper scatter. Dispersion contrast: 1.21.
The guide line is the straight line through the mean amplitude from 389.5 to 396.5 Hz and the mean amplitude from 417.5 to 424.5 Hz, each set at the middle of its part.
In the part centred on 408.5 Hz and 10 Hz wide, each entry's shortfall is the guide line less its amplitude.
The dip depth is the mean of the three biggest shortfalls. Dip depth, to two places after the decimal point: -0.12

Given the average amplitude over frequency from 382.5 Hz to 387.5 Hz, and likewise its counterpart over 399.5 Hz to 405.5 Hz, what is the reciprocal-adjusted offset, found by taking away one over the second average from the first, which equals -0.1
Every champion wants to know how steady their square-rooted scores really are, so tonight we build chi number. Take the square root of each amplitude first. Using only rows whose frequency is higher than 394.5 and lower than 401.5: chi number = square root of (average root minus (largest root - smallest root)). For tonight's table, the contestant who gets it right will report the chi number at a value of 0.845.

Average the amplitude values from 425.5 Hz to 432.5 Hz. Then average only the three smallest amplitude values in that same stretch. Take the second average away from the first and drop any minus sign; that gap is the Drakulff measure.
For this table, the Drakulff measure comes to 0.02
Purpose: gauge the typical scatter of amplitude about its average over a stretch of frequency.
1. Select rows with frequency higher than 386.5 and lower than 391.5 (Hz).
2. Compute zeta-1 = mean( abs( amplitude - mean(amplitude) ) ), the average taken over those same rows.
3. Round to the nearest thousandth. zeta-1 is 0.062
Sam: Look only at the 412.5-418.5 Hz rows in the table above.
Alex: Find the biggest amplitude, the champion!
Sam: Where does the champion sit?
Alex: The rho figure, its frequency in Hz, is 415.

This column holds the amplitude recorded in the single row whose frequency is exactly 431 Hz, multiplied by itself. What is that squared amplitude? 1.0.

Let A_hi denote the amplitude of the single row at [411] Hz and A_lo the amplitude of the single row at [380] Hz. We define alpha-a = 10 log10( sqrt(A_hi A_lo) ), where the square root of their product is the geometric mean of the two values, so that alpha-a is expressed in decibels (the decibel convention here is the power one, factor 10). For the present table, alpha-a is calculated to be 0.37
